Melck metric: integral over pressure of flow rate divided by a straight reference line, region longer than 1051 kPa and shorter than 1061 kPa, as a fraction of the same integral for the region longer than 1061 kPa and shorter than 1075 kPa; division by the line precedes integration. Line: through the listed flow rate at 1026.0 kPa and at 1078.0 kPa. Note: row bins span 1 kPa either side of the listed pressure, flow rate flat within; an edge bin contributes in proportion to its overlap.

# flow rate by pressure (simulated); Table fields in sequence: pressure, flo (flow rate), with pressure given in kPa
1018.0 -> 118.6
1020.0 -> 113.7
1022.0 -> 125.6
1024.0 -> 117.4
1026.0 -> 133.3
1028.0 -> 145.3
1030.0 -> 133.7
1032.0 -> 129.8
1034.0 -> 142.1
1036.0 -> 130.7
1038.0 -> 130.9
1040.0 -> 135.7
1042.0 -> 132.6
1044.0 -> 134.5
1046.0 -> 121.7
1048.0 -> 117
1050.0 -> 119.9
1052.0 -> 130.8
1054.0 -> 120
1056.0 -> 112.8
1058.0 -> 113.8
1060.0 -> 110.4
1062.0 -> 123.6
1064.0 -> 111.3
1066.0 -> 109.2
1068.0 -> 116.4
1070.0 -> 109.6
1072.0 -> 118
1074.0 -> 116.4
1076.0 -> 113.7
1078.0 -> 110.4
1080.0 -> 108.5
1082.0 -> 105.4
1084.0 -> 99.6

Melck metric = 0.7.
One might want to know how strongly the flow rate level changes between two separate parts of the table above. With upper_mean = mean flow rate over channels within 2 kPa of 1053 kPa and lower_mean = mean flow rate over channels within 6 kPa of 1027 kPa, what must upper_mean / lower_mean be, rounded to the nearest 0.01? 0.96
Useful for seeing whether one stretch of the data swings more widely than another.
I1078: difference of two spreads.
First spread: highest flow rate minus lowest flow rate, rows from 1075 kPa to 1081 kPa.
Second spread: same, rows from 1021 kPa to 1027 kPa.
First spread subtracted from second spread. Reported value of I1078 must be 11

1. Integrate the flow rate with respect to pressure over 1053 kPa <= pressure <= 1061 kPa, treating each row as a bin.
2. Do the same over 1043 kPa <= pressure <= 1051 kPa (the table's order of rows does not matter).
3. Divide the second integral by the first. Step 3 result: 1.08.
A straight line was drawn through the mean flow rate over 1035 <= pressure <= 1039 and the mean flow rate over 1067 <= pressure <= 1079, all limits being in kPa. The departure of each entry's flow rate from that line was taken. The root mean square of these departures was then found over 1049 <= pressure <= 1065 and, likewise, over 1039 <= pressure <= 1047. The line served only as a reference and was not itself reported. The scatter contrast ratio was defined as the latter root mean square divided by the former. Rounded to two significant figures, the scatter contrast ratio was 0.82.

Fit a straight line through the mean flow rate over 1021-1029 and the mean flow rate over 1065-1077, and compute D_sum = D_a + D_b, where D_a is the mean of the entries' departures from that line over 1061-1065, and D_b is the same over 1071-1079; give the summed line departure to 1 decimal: 2.9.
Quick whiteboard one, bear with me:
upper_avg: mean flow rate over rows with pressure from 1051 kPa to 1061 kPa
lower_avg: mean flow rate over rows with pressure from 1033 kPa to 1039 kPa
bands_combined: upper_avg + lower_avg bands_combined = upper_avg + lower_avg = 252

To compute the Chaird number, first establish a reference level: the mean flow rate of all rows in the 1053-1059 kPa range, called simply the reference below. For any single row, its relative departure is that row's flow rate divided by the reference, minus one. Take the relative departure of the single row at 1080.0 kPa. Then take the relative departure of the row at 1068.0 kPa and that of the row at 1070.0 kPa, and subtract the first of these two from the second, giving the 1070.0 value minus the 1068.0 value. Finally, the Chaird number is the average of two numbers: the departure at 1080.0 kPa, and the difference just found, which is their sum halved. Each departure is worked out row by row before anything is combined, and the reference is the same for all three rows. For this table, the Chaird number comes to -0.060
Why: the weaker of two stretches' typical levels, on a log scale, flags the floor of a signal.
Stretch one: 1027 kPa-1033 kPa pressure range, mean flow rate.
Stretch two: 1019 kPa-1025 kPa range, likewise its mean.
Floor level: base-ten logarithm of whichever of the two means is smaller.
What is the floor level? 2.08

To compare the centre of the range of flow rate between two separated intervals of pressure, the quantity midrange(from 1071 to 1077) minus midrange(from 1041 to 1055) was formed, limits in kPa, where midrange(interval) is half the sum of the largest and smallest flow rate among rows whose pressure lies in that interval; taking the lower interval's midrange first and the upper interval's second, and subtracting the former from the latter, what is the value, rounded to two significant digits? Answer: -9.9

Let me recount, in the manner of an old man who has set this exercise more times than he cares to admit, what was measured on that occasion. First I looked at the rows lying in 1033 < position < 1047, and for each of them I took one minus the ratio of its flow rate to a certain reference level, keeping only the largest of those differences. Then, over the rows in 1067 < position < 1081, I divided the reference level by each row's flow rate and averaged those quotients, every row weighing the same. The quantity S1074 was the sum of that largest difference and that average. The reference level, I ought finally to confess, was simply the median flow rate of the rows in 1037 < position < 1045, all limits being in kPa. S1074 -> 1.27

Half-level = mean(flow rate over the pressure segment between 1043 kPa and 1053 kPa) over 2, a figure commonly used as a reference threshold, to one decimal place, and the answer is 62.4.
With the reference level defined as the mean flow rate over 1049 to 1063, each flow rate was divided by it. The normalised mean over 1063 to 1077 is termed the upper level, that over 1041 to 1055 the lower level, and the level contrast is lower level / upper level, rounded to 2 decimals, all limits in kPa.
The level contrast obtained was 1.10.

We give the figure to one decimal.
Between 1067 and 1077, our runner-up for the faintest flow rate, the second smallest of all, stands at 113.7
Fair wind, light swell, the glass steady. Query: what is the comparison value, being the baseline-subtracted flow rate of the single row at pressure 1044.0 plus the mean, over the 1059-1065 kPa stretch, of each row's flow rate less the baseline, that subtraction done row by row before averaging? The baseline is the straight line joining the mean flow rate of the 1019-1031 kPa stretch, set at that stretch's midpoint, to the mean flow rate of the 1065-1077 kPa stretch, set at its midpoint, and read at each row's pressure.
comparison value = 11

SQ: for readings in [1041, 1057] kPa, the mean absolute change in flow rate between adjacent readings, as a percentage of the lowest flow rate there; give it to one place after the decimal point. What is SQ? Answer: 6.5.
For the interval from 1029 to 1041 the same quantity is 5.0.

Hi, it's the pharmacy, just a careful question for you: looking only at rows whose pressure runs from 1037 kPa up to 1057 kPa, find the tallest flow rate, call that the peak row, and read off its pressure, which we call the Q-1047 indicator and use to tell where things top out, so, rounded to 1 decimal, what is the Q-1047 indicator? 1040.0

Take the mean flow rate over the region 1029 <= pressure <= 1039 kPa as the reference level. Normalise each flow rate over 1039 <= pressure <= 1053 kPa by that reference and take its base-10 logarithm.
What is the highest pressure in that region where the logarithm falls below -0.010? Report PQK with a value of 1050.0 kPa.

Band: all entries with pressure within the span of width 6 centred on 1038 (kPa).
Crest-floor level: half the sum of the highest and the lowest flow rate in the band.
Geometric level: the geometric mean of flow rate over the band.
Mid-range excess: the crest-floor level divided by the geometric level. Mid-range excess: 1.006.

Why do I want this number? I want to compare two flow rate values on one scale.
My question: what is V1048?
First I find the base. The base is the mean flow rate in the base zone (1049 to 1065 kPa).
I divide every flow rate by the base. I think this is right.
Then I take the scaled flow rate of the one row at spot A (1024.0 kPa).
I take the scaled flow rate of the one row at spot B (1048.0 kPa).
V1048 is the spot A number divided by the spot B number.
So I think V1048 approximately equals 1.00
